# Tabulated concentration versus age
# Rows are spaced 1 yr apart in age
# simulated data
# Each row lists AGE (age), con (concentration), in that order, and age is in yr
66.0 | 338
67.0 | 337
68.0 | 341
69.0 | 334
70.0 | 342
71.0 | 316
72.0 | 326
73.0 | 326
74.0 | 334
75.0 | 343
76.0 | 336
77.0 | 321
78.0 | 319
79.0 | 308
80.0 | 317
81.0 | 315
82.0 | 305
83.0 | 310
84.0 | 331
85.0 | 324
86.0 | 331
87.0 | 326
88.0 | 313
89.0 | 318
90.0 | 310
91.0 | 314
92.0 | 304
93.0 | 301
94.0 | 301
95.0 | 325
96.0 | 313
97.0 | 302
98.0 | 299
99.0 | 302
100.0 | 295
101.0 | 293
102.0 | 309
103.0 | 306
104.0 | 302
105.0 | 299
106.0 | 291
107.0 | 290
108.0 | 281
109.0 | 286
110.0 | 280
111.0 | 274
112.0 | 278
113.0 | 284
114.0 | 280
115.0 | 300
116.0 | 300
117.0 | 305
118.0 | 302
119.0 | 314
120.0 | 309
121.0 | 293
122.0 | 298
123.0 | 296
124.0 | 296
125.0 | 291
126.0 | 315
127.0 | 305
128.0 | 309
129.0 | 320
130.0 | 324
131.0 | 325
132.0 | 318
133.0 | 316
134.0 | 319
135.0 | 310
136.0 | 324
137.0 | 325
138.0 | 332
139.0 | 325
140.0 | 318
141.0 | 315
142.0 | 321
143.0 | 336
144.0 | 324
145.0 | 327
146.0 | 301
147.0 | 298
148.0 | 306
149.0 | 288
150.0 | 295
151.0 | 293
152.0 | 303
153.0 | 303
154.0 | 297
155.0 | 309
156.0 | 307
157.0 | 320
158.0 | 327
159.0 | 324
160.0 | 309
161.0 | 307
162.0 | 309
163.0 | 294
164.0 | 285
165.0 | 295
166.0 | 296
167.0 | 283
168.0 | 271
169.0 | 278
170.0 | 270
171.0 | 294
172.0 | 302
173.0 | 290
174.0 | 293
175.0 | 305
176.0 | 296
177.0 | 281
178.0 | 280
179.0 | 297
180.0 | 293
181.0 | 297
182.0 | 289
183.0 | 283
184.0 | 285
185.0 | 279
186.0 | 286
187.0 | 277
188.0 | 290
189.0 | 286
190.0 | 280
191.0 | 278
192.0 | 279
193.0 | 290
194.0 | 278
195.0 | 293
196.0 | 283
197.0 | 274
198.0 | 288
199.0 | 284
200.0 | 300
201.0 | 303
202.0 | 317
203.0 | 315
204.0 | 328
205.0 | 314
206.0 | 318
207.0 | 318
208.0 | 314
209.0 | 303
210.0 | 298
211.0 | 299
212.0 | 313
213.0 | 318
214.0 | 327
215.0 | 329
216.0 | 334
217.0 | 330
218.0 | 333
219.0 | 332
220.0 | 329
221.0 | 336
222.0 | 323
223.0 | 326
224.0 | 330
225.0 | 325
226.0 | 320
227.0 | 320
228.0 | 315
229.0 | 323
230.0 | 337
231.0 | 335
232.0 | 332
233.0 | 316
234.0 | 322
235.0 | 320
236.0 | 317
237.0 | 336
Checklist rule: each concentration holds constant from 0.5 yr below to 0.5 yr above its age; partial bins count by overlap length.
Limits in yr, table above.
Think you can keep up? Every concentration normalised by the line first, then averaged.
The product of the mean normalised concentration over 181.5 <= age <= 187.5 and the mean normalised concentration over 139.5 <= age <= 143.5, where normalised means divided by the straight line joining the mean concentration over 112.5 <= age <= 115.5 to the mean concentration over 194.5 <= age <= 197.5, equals 1.12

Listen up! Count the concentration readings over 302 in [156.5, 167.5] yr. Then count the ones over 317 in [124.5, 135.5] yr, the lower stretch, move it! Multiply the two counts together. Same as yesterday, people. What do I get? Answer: 30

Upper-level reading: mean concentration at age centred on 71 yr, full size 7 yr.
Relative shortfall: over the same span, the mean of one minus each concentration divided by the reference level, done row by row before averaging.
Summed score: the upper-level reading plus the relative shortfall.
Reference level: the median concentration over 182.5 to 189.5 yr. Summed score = 331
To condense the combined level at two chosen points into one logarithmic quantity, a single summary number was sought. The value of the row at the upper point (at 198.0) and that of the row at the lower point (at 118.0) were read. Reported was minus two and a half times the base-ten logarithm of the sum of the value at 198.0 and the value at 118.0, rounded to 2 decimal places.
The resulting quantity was -6.93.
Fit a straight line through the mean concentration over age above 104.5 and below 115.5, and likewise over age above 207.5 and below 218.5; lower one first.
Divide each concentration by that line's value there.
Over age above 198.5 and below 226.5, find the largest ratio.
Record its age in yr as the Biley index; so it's 221.0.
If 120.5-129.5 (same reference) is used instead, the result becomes 129.0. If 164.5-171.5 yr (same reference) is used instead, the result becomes 166.0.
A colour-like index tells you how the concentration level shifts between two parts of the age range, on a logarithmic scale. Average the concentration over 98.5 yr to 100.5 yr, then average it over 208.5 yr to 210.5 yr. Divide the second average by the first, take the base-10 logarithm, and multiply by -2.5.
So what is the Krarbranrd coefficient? -0.01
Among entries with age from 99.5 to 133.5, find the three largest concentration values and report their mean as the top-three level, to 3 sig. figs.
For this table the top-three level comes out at 323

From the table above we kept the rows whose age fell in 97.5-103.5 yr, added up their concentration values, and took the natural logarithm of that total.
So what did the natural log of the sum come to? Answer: 7.50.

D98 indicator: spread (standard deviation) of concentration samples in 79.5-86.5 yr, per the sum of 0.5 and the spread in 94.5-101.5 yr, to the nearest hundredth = 0.86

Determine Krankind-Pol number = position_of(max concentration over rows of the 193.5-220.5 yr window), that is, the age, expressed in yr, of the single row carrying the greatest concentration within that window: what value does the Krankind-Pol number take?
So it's 216.0 yr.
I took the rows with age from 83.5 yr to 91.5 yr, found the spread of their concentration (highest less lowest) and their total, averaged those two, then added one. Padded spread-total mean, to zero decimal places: 1295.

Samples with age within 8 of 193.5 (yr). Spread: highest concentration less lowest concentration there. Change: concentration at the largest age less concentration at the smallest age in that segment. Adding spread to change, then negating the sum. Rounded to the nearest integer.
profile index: -46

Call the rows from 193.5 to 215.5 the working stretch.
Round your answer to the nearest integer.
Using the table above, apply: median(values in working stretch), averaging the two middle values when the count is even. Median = 308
